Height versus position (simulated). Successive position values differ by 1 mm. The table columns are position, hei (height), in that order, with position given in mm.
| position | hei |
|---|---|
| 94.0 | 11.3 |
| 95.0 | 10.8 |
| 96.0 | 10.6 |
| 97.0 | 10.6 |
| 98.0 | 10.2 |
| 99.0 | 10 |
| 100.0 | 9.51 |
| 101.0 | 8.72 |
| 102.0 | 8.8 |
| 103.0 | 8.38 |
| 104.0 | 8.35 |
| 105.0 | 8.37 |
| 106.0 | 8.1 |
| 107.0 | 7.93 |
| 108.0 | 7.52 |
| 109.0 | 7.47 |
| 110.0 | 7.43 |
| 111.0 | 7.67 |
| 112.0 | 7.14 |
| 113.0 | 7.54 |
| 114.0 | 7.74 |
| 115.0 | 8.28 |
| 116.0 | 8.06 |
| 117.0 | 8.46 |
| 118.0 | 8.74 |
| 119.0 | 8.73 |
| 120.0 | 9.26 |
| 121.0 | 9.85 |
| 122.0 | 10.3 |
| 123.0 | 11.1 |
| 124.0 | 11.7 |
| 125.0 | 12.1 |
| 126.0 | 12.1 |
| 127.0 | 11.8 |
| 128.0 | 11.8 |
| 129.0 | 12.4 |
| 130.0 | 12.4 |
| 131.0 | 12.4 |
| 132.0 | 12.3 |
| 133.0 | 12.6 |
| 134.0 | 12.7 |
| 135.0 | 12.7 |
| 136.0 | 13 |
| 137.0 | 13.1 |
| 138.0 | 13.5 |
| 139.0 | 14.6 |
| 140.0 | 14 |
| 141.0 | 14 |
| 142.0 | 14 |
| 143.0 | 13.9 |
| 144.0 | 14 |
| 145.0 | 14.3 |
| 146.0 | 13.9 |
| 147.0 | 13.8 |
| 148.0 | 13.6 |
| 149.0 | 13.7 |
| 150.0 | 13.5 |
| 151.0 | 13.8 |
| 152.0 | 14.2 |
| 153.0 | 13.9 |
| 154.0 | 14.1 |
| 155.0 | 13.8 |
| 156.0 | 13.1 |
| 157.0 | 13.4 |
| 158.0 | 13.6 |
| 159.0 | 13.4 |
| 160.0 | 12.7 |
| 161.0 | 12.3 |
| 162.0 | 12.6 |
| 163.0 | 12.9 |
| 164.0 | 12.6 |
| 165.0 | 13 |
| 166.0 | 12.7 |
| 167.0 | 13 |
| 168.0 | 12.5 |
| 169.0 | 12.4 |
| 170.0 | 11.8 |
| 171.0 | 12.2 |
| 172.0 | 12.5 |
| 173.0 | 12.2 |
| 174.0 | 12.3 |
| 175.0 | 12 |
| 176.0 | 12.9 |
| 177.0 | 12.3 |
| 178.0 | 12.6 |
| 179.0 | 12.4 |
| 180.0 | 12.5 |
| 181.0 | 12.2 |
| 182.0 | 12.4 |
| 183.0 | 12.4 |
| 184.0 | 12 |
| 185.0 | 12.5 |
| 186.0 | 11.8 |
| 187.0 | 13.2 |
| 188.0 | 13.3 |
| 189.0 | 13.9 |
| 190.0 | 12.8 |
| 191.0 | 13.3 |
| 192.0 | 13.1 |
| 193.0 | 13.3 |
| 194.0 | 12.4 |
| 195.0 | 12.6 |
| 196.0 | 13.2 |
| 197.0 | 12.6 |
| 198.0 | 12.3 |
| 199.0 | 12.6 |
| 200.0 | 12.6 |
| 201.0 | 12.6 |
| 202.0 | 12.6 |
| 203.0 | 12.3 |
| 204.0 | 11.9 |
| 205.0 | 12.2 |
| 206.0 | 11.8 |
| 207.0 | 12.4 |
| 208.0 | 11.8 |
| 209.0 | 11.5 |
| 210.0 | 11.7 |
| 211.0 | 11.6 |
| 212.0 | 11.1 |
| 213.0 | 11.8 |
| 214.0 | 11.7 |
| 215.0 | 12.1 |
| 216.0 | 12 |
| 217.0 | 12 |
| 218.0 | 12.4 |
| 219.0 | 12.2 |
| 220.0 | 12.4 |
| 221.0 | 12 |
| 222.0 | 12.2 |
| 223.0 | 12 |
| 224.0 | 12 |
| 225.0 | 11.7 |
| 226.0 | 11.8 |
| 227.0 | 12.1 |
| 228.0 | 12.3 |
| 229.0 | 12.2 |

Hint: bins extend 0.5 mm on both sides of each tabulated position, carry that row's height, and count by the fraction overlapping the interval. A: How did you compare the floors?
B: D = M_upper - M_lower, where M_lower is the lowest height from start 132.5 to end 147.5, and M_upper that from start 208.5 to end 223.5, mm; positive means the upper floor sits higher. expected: -1.5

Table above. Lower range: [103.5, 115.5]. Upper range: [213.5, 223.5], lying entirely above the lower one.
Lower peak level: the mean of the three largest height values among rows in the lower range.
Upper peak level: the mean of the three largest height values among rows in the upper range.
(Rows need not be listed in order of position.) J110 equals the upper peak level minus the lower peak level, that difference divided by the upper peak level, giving 0.32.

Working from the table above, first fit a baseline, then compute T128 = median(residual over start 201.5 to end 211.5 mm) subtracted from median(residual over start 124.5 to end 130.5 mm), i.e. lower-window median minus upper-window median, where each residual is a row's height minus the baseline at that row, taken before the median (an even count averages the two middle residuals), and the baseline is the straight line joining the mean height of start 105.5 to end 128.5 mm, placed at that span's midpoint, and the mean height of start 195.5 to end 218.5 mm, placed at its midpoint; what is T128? 2.9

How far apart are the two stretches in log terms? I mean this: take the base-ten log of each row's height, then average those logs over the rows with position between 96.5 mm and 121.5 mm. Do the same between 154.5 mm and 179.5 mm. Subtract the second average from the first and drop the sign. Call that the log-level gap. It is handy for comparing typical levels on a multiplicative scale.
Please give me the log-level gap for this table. 0.18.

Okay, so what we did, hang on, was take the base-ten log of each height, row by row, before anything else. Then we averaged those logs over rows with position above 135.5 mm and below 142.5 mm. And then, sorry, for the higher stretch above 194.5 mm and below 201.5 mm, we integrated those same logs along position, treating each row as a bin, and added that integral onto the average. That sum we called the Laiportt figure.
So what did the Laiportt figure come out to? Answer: 8.85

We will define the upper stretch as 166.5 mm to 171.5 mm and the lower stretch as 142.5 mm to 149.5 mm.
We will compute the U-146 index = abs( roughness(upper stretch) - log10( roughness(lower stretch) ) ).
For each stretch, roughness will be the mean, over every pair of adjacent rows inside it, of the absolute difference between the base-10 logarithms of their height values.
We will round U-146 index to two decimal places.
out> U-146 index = 2.22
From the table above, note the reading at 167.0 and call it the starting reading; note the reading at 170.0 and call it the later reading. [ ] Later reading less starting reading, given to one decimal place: -1.2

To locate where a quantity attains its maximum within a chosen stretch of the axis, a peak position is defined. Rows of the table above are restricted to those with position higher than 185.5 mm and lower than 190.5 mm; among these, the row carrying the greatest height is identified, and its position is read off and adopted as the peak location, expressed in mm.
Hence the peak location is 189.0 mm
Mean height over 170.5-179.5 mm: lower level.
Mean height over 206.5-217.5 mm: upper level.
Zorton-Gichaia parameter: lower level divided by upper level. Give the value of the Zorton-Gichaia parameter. 1.050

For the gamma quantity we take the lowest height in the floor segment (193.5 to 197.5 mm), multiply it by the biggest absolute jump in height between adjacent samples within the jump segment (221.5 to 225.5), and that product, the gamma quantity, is 3.72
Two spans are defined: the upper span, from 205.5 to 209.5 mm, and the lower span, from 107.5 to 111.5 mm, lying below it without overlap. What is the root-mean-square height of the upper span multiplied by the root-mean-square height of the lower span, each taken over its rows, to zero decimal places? 89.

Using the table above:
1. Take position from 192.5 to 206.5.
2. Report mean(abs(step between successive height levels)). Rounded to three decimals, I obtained 0.331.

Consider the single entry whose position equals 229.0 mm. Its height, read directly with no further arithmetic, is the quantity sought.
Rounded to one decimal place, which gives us 12.2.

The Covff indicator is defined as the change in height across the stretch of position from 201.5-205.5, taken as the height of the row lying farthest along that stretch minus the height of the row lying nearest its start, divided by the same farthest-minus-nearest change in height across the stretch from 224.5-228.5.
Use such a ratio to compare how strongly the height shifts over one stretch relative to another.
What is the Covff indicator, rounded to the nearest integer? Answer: -1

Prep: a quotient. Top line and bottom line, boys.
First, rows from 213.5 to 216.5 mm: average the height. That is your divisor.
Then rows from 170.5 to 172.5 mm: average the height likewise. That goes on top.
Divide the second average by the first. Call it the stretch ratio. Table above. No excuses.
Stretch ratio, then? 1.035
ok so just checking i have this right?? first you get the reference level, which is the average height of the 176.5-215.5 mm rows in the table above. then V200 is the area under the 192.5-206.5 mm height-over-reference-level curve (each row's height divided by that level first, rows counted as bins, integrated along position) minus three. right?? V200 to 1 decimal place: 11.1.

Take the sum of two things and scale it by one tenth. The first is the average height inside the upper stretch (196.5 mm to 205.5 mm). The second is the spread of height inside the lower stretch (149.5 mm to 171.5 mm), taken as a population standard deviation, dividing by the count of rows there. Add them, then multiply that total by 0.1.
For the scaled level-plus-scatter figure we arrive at 1.31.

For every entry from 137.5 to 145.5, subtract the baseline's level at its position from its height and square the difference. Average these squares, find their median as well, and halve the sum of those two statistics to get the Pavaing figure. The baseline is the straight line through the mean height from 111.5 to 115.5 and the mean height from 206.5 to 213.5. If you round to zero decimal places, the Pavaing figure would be 27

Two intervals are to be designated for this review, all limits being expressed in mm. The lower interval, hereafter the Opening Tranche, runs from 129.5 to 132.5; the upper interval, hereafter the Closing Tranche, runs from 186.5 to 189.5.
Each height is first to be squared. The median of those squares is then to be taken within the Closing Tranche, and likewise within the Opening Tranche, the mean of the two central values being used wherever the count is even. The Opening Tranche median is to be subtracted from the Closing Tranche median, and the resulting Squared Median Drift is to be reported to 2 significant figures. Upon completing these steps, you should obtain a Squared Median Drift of 23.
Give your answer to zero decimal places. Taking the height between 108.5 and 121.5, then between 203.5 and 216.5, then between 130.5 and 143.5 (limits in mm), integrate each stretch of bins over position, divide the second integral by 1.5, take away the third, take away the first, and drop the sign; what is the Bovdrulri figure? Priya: 177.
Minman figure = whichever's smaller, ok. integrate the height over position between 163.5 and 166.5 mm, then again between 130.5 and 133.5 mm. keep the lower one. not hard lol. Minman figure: 37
